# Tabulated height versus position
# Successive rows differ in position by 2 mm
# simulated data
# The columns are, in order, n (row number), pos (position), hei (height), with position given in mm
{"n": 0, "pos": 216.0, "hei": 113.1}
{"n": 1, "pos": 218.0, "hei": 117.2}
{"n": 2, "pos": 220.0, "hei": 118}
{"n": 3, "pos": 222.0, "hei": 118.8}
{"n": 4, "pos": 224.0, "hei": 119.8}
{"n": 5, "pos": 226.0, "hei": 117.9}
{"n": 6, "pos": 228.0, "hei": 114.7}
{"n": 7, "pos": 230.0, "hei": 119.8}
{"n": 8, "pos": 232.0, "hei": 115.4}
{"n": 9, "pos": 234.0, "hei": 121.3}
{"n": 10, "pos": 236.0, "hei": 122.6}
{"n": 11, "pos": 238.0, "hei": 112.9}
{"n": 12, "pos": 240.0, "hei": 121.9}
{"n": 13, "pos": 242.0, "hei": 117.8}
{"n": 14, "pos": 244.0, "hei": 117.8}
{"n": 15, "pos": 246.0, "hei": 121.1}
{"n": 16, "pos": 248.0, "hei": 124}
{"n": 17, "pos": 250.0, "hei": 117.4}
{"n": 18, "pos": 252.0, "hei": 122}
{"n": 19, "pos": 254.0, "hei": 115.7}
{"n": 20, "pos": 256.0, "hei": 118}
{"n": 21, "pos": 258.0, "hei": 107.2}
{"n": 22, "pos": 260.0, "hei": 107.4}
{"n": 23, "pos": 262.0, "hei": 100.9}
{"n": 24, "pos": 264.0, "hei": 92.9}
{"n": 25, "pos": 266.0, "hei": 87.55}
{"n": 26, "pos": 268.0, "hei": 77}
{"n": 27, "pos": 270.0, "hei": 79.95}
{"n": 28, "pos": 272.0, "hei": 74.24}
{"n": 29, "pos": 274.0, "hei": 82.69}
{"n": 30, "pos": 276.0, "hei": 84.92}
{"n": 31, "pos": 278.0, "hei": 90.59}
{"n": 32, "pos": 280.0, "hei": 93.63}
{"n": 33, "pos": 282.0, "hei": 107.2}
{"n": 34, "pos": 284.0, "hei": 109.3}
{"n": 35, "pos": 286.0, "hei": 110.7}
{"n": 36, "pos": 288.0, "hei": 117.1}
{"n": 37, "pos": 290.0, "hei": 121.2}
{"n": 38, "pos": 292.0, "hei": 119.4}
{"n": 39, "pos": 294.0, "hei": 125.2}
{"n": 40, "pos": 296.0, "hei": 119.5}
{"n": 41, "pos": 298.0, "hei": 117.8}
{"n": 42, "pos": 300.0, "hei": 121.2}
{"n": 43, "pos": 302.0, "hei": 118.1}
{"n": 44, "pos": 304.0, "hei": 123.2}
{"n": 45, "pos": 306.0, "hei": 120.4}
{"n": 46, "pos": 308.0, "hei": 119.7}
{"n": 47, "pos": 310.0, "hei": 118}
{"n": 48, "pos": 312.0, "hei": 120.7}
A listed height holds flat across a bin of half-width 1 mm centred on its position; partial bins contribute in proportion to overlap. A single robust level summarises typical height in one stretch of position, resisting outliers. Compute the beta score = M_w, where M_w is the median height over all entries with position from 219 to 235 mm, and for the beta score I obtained 118.4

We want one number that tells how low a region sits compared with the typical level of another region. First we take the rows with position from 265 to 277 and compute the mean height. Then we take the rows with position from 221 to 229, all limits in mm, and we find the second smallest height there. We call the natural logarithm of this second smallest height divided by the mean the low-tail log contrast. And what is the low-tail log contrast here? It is 0.4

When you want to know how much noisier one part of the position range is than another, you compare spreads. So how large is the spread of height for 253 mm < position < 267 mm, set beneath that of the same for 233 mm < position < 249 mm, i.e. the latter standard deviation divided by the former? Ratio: 0.3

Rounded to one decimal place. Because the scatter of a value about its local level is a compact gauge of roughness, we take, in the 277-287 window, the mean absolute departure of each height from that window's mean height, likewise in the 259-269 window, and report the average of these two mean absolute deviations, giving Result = 8.5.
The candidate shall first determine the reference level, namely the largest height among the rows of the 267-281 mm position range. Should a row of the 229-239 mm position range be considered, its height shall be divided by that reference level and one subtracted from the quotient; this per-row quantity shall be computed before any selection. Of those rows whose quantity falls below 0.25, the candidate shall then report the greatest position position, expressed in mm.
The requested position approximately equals 238.0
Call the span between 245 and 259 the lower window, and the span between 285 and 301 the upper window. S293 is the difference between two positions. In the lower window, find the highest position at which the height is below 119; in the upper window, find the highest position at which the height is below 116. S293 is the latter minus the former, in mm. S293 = 28 mm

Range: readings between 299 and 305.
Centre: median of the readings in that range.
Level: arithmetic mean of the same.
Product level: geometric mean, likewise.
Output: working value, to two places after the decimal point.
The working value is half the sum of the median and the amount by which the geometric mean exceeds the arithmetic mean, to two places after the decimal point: 60.59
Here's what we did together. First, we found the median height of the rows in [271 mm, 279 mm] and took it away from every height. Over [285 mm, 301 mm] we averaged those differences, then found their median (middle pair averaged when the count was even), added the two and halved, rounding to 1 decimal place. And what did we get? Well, 35.4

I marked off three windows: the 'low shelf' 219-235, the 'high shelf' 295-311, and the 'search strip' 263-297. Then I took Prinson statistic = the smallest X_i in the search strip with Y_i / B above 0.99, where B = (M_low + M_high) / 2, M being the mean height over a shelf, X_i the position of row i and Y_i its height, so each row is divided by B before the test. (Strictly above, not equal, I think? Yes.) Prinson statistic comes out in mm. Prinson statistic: 290.0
